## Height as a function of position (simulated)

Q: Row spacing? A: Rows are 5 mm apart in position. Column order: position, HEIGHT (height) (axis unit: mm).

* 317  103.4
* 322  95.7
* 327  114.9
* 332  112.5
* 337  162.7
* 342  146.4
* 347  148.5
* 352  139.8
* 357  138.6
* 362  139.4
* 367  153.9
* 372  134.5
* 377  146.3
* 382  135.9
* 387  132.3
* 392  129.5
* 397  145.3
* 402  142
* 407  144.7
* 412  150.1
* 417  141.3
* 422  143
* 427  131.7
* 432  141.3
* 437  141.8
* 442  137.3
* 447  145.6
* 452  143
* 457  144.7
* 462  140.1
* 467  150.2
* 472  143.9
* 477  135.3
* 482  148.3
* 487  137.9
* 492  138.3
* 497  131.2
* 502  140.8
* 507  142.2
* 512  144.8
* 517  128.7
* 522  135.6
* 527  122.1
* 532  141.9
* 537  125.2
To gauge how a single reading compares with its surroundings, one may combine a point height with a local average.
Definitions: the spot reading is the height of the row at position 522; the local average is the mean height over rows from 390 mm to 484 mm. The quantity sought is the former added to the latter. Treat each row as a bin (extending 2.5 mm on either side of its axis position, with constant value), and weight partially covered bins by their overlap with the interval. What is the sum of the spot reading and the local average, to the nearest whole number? 278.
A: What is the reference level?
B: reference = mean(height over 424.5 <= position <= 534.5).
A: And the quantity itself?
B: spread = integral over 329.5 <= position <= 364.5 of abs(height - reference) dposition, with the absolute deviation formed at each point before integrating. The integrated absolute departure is 338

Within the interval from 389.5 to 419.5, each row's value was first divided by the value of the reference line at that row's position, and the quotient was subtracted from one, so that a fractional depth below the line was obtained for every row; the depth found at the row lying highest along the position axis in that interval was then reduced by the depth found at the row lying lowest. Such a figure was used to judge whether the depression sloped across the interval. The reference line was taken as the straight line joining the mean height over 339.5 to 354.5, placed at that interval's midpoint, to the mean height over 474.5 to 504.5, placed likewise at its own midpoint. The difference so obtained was -0.09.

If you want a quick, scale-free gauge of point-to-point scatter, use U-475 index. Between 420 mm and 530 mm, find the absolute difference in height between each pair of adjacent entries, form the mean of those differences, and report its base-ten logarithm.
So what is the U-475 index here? 0.85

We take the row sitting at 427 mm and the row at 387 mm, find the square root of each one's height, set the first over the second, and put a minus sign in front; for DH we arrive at -1.00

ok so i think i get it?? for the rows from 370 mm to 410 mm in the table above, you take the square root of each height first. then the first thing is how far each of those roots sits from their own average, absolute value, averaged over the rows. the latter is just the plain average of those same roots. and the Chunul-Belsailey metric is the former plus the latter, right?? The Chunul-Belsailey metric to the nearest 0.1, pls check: 12.0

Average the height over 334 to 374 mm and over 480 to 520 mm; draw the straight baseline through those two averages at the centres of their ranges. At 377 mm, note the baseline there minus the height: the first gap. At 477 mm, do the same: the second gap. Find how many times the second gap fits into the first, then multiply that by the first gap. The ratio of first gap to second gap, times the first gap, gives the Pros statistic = 1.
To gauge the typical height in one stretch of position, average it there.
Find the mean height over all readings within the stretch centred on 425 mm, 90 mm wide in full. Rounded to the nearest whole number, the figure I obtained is 141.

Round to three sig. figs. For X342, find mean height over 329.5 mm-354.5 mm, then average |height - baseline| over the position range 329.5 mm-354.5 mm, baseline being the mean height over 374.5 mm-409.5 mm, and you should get 13.3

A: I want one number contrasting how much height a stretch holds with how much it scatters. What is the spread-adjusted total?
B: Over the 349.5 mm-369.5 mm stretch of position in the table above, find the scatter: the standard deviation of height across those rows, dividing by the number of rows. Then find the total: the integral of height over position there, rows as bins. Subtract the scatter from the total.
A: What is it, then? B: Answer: 2852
